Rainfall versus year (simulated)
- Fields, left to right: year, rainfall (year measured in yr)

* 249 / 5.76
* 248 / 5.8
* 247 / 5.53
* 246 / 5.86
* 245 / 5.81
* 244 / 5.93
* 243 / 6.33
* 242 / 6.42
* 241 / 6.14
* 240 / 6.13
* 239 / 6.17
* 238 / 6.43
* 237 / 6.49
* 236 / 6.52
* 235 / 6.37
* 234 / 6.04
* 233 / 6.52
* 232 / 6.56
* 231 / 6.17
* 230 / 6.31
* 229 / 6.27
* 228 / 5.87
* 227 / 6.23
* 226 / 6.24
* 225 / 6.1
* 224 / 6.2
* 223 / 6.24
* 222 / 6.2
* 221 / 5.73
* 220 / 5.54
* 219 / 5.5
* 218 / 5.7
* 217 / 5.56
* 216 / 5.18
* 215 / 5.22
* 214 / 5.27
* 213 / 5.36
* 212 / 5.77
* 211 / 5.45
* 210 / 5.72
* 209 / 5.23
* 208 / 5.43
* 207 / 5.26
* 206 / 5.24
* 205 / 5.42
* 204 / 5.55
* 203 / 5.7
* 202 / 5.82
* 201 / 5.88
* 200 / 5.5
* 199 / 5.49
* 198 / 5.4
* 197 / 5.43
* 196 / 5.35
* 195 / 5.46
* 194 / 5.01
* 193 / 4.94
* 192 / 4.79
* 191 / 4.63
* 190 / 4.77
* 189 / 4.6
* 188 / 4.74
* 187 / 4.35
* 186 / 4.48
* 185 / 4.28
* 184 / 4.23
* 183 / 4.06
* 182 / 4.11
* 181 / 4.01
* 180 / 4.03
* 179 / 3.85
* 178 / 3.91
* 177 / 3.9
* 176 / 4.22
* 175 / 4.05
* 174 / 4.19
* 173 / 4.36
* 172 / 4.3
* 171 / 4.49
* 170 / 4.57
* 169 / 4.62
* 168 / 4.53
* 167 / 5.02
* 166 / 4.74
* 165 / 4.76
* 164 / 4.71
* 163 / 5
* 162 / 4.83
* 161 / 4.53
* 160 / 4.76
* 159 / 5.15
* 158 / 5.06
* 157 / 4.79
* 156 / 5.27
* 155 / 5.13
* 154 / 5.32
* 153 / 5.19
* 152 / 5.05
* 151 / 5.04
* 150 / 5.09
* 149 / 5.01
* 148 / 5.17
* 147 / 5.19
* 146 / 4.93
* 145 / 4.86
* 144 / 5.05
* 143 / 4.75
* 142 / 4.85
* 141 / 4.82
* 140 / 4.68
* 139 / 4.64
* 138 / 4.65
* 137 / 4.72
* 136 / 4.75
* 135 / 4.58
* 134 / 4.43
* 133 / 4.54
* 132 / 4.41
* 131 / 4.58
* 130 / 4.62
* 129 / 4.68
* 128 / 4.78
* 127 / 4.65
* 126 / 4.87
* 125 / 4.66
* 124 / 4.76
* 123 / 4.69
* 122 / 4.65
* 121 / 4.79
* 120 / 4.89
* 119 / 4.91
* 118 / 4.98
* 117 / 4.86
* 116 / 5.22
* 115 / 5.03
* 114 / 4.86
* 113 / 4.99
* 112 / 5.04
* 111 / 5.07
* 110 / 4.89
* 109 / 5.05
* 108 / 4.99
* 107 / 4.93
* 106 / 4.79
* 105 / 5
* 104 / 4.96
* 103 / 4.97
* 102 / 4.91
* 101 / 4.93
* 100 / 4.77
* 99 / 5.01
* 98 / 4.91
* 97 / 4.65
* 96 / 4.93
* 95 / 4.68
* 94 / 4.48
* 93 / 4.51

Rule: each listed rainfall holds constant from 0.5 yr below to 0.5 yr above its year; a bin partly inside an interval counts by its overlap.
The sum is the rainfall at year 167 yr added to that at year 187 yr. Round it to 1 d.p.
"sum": 9.4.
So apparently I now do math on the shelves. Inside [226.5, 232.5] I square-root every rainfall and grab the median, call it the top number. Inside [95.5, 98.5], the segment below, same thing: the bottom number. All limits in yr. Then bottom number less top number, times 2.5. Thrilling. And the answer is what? -0.7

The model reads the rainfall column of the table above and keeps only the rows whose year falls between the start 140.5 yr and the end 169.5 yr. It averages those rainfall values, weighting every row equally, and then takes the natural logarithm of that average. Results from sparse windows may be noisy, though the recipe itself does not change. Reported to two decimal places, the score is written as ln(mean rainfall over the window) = 1.60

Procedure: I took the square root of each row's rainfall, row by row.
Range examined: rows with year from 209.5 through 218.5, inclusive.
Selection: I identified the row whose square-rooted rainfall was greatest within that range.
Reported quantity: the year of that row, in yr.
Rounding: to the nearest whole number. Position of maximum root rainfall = 212 yr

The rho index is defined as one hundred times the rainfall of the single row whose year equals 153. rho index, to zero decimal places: 519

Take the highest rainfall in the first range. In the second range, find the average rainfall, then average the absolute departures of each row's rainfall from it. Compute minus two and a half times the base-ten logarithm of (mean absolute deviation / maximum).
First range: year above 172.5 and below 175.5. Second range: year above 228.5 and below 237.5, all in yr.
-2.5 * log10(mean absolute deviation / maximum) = 3.7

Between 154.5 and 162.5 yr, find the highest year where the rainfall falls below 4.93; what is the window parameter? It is 162 yr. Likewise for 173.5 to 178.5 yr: 178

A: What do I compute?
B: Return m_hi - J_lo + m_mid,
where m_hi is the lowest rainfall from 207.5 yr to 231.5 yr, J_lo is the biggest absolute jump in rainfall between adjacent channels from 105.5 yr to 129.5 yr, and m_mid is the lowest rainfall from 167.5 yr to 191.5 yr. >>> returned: 8.7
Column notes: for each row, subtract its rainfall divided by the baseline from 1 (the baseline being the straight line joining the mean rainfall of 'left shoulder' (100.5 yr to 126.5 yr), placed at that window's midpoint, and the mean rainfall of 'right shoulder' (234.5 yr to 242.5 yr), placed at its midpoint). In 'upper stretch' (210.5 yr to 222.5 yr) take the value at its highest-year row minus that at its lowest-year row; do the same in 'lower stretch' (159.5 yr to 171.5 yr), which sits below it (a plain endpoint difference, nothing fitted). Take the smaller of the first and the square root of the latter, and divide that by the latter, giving -1.5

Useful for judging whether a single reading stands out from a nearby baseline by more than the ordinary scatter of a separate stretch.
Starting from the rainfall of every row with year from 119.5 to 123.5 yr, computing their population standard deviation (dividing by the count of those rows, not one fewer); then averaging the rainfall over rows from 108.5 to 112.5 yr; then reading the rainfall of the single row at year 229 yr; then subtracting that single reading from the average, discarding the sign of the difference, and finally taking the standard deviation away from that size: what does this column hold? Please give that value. 1.2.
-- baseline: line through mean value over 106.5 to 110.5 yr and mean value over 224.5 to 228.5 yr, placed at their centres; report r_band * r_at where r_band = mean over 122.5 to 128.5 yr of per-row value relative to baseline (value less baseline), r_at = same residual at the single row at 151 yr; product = 0.13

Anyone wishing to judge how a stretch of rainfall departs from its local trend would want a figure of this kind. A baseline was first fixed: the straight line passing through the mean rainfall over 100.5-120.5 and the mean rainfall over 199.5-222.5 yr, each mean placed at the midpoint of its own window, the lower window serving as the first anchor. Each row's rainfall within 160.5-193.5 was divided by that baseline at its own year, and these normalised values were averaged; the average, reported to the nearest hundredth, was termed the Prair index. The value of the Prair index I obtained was 0.83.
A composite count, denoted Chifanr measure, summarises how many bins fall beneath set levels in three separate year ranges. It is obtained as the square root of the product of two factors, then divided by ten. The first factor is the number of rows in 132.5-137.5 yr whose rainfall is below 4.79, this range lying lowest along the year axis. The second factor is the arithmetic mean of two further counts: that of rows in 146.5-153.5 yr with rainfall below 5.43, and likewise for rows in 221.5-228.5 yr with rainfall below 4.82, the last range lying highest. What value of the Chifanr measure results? 0.42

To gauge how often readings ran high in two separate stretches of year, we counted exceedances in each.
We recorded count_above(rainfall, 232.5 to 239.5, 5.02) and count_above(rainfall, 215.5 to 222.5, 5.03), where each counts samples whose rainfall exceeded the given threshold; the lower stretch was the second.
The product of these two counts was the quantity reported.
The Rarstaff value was 49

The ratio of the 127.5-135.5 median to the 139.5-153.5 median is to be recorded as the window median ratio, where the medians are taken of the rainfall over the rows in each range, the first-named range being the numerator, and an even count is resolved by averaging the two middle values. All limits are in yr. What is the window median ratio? 0.91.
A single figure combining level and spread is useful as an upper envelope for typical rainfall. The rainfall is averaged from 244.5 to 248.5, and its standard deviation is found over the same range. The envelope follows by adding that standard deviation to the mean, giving 5.9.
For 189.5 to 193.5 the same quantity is 4.9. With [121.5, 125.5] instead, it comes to 4.7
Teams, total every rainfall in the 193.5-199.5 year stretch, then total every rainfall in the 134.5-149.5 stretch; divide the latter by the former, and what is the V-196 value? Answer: 2.3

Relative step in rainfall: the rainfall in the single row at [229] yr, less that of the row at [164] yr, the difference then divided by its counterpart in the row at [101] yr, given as 0.32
